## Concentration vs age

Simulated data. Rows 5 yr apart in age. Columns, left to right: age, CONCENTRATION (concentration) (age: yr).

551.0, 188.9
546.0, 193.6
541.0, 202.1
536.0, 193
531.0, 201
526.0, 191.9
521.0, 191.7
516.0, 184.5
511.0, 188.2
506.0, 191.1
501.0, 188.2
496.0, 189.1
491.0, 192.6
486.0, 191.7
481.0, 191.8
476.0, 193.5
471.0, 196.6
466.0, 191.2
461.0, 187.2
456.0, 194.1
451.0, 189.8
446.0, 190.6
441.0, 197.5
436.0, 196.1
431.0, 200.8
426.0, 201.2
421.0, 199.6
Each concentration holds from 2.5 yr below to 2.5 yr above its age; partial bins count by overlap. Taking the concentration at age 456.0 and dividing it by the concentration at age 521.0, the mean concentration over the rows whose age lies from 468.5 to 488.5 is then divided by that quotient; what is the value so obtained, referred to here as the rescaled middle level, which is 191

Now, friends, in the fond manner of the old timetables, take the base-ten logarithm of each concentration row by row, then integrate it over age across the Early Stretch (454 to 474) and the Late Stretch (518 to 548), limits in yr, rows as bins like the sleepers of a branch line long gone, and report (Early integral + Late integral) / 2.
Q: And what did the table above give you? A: 57.2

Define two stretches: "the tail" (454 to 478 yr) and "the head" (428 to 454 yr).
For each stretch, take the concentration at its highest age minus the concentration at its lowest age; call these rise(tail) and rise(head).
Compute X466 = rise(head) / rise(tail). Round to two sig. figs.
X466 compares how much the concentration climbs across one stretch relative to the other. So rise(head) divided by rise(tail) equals 18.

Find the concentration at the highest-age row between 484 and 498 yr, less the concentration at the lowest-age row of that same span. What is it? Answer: -3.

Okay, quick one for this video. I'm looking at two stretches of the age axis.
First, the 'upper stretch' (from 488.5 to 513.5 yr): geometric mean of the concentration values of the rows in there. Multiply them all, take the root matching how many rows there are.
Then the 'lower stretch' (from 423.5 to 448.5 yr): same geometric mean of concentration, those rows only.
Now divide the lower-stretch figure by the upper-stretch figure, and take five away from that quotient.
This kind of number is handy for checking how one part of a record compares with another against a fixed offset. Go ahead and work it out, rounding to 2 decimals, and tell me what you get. -3.96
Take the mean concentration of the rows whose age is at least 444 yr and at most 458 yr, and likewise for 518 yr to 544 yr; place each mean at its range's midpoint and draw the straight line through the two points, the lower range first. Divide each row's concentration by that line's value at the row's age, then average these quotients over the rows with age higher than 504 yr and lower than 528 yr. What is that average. 0.97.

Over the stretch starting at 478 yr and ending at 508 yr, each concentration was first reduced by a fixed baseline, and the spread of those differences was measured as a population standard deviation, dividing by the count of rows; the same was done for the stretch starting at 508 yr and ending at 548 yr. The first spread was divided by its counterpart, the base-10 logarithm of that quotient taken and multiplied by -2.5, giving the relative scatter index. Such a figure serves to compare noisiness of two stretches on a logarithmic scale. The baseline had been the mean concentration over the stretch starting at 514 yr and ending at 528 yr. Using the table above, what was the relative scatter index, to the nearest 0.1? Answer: 1.4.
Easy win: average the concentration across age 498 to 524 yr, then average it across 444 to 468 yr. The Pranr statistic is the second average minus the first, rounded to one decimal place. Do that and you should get 1.8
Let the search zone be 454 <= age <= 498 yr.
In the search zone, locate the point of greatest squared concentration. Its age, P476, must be 471.0 yr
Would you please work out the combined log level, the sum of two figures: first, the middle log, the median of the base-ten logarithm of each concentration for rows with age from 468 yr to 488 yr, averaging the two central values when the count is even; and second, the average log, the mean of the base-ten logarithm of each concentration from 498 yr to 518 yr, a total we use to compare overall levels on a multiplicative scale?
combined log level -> 4.56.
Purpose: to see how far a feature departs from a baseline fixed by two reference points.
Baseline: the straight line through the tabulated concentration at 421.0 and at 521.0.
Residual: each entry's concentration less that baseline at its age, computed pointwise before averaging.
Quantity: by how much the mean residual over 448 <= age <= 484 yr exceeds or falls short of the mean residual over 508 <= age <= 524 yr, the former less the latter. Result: 0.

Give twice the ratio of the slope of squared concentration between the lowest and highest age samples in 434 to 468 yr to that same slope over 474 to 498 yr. 2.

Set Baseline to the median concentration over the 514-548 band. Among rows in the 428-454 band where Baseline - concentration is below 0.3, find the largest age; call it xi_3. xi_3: 441.0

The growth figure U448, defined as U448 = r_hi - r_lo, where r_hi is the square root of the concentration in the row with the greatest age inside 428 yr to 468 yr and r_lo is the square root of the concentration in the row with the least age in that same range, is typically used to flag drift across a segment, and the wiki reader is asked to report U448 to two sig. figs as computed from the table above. -0.34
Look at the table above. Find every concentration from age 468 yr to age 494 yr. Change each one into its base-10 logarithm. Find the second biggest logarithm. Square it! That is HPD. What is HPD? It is 5.23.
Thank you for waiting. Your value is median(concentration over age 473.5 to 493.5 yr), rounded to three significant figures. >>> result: 192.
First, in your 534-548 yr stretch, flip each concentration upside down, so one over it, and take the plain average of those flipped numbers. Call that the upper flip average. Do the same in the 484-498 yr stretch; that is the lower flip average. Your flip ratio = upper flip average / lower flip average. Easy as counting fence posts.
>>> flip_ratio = 0.97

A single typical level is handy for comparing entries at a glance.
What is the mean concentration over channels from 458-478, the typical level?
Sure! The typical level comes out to 192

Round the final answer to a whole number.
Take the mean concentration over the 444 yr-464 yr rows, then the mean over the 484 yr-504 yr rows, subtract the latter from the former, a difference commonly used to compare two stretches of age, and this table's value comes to 0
